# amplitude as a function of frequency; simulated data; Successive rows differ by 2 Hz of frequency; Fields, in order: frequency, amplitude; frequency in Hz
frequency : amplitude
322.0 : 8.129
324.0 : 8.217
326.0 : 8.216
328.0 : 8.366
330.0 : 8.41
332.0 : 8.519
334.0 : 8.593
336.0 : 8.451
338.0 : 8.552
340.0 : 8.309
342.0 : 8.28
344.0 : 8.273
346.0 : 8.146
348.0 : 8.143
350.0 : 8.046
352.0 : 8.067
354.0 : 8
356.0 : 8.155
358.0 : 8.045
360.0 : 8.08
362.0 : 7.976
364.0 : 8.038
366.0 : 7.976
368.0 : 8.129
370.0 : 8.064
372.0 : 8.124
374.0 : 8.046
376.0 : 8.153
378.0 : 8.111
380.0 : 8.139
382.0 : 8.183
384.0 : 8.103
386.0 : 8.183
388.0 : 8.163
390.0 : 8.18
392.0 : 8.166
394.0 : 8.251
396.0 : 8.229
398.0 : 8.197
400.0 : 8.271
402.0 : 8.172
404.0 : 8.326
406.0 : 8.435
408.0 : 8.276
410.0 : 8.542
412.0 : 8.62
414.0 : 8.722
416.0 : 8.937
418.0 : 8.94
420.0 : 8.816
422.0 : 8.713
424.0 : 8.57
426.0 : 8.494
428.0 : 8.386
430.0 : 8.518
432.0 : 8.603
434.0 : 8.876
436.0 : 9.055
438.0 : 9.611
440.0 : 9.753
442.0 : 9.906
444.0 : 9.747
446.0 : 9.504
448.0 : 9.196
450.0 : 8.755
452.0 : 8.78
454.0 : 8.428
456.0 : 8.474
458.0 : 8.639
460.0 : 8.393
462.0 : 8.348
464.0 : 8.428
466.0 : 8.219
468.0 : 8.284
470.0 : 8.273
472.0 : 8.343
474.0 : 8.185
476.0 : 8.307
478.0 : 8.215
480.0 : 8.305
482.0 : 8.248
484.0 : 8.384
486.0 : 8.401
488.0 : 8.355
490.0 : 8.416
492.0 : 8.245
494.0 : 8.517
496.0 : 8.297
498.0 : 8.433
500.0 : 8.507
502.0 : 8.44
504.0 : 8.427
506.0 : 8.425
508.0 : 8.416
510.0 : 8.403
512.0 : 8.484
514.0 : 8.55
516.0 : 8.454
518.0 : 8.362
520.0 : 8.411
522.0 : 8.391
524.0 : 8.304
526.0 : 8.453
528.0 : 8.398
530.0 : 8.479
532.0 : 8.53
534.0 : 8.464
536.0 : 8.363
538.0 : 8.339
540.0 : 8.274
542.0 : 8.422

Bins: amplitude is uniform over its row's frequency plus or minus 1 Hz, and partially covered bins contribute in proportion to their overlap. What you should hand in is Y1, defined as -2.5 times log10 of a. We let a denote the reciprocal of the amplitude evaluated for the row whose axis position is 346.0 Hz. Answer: 2.277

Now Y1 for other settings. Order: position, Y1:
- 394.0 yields 2.291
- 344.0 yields 2.294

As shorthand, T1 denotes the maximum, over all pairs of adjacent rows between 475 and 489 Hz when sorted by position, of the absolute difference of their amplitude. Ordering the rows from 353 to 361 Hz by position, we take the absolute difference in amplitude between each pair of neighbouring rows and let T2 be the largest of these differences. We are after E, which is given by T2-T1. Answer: 0.02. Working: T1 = 0.136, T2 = 0.155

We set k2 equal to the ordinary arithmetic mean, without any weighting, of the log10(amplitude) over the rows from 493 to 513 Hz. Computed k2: 0.926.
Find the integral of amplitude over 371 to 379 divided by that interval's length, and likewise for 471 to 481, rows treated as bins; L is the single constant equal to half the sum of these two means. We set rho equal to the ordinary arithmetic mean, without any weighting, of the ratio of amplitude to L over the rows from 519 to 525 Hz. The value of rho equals 1.02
